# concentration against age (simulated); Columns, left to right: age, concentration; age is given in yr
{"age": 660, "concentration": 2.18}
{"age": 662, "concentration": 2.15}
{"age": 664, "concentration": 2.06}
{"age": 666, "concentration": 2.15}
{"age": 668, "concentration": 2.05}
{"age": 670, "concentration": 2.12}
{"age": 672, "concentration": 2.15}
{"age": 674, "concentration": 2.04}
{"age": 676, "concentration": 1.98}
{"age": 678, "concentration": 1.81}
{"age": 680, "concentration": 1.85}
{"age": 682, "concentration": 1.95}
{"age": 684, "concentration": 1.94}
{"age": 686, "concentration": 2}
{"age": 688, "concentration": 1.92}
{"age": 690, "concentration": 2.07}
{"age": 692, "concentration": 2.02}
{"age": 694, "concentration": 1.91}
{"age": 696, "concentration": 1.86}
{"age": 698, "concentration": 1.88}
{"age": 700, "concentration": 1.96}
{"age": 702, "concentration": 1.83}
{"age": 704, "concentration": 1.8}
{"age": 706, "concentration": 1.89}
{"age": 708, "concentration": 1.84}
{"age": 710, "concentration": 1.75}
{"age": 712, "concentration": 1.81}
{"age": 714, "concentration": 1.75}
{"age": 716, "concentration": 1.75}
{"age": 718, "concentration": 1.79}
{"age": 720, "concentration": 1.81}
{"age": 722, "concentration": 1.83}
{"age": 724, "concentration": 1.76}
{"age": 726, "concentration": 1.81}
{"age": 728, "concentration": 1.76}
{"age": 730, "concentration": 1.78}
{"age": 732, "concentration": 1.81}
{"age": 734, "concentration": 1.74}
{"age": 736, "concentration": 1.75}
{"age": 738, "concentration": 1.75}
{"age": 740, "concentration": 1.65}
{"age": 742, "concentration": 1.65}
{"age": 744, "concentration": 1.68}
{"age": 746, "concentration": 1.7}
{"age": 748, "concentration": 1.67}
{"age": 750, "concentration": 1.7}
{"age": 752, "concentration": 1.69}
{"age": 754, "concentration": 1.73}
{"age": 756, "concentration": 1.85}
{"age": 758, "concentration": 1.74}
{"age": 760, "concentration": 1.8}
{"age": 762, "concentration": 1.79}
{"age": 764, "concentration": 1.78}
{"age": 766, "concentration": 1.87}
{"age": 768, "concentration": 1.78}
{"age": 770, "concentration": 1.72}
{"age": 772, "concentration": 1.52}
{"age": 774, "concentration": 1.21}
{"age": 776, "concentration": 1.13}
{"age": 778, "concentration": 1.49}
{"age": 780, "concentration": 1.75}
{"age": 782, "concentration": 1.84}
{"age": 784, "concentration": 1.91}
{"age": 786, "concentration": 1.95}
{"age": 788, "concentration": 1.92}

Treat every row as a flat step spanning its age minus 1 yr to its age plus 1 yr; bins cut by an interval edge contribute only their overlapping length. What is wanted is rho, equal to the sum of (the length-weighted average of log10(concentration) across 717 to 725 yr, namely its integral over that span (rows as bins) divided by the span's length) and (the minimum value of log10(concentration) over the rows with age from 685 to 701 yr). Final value 0.524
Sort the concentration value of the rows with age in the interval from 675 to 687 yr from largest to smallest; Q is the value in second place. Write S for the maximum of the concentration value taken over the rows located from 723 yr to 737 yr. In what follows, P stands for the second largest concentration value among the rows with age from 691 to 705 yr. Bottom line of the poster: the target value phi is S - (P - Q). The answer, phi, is 1.83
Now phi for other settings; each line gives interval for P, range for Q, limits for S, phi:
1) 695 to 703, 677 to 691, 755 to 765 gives 1.97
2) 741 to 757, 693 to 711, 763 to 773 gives 2.05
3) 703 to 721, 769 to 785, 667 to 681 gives 2.15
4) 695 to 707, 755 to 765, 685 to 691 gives 1.98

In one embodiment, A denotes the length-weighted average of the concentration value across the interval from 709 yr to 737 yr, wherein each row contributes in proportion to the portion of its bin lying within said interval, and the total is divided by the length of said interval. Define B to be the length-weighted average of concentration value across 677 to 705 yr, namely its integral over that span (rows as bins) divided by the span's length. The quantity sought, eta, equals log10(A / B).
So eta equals -0.032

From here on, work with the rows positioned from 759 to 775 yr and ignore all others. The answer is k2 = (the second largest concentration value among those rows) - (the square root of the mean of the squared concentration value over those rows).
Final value 0.10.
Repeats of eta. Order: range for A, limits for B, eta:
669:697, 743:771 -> 0.052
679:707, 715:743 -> 0.038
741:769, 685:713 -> -0.036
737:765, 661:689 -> -0.066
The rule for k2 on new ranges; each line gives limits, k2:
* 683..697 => 0.06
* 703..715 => 0.03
